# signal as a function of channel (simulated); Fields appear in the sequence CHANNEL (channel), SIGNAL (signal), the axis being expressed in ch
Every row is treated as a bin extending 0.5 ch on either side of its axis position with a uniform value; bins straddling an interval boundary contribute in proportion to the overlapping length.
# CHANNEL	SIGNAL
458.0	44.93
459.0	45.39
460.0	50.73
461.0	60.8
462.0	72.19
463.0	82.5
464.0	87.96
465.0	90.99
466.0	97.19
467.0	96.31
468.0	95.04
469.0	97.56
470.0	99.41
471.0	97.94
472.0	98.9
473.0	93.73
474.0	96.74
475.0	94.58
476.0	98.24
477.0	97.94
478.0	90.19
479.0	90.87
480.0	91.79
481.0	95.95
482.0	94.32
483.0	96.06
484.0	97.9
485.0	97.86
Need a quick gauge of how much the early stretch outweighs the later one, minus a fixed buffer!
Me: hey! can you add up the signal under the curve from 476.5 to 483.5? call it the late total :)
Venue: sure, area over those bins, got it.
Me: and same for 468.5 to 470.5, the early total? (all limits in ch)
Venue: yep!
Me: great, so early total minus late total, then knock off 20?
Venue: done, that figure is -480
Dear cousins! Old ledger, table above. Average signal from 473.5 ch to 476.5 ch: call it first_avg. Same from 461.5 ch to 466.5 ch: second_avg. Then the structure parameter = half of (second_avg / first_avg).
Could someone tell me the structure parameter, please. 0.45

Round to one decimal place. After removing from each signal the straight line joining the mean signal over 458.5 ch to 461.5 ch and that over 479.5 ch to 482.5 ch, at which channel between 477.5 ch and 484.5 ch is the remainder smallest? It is 484.0 ch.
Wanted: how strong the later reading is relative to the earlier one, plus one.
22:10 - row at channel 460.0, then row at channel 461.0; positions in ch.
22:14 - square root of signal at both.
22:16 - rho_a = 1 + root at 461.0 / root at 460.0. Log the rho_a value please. 2.09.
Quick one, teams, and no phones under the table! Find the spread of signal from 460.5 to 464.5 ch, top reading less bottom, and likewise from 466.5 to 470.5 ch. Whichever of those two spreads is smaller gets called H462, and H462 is 4.4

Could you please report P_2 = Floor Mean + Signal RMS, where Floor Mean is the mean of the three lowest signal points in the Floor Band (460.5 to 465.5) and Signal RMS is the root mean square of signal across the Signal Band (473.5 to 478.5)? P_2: 167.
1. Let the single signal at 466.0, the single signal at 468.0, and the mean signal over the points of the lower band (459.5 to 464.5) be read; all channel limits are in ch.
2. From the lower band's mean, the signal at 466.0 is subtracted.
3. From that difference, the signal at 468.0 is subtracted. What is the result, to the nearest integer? -121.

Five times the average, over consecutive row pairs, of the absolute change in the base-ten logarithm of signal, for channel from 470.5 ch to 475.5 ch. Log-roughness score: 0.064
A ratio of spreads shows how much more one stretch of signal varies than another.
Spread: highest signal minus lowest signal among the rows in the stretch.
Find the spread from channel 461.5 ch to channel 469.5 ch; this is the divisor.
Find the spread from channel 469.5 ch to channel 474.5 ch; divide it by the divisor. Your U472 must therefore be 0.22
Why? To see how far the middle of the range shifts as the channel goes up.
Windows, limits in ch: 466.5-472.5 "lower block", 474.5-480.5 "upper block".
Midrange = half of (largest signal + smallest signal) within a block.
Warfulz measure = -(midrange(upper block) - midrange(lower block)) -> 3.0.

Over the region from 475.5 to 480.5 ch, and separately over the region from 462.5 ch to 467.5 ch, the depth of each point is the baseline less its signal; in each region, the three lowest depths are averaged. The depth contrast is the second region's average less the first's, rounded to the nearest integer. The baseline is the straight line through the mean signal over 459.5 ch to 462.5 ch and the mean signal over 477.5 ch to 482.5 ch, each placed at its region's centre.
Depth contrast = -18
